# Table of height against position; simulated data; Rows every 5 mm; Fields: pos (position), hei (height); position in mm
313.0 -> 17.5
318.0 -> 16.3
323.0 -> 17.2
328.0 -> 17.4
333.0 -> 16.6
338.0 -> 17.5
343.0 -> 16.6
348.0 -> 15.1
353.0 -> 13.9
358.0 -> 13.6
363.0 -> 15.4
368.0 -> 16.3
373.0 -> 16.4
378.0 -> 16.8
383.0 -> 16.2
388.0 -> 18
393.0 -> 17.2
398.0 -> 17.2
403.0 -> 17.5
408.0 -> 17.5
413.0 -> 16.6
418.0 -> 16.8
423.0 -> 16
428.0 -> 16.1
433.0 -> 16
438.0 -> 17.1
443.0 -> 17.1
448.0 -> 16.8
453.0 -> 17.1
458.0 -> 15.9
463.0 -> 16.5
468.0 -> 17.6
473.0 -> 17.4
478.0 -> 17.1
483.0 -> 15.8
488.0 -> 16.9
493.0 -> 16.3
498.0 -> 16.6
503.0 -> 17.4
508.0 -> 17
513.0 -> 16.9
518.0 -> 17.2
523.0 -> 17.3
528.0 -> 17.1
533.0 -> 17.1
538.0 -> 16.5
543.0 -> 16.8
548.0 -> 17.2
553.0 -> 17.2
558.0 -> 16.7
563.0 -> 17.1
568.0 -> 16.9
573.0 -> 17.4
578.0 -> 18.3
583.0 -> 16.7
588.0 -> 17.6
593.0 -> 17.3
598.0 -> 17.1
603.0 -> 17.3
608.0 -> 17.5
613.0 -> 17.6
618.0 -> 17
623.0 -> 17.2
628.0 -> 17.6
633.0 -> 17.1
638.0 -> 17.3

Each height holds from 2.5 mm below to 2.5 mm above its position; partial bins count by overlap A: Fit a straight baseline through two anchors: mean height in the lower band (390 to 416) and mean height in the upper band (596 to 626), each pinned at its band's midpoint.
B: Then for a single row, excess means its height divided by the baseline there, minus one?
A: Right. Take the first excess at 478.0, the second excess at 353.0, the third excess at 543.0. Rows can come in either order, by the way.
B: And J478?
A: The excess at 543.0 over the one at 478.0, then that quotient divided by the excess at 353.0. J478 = -18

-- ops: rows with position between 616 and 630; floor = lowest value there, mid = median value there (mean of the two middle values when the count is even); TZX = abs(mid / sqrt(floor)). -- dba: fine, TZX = 4.17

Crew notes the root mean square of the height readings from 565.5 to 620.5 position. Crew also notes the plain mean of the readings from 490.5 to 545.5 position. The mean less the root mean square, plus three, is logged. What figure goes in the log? 2.6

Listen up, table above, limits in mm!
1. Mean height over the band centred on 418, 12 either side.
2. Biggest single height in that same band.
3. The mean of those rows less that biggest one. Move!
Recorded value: -0.9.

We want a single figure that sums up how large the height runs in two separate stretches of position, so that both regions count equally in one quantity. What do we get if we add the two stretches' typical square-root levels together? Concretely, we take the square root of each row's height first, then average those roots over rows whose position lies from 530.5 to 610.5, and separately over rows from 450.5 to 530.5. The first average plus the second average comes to 8.251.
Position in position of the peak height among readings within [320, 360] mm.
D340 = 338.0 mm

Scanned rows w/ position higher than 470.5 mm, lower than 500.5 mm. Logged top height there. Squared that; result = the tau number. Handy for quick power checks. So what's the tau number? 303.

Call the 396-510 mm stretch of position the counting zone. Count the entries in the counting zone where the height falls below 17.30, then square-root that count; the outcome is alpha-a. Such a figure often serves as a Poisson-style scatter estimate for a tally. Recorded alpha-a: 4.24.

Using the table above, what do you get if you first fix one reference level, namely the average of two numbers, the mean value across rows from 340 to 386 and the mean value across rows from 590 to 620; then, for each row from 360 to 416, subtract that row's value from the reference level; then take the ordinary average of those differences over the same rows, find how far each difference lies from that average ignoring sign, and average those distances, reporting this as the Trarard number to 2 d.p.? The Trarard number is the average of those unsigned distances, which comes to 0.59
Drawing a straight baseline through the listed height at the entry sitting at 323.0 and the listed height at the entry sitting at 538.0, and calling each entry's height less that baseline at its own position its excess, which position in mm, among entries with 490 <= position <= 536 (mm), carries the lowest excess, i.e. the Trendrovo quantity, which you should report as 493.0 mm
